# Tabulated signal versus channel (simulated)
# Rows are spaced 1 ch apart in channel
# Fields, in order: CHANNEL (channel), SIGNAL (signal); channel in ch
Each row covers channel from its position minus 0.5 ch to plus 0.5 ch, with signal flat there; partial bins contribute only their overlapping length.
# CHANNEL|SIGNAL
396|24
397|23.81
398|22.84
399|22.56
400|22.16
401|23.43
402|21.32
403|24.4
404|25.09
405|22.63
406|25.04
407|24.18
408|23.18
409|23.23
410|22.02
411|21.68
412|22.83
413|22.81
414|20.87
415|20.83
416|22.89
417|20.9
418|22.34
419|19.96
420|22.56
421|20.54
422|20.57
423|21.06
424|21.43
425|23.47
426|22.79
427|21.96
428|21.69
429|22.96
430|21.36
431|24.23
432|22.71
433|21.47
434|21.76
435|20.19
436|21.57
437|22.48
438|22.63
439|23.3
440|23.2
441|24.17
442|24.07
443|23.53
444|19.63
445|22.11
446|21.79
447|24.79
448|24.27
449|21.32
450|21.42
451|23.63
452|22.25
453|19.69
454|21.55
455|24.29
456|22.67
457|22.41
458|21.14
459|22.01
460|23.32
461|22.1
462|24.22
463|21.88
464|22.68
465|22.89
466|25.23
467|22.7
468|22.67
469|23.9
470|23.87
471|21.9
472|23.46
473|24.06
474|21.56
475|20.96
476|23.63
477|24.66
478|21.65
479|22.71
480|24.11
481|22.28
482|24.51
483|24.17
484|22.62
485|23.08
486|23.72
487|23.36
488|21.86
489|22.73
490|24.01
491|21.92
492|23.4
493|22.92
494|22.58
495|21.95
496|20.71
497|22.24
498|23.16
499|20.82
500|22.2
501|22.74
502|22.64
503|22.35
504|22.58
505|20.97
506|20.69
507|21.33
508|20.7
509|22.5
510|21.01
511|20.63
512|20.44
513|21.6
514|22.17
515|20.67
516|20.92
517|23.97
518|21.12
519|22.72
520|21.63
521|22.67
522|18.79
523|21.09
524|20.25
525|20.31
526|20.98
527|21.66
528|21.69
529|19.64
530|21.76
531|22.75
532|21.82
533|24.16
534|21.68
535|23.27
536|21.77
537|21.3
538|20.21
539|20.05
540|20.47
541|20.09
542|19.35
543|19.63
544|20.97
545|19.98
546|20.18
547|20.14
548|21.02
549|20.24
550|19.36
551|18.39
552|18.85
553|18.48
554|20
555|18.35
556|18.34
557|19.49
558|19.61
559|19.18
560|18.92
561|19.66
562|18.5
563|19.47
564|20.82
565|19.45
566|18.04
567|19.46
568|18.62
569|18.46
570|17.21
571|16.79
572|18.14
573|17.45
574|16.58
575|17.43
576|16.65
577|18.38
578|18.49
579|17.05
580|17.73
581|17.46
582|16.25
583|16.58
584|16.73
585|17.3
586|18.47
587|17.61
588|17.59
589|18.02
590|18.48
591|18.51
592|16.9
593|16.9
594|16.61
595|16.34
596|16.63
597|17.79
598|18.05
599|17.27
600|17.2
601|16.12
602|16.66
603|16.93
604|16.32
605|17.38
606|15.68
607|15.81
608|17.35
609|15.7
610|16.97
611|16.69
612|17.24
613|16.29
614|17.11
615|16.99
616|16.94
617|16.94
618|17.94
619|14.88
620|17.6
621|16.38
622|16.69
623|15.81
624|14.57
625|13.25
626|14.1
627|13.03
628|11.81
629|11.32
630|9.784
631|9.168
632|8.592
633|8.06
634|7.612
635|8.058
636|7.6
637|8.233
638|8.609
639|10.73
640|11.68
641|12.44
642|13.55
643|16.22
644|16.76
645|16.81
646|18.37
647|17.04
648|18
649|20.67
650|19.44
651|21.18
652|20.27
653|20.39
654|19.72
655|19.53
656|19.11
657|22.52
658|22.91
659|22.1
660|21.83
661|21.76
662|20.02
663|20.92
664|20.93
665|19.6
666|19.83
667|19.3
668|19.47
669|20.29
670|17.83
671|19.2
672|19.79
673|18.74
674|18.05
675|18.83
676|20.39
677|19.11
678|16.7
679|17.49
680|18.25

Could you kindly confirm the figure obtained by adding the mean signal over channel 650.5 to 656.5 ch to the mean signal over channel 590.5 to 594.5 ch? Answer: 37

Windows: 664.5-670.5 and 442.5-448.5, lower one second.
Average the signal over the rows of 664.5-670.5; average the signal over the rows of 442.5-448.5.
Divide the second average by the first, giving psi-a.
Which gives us 1.17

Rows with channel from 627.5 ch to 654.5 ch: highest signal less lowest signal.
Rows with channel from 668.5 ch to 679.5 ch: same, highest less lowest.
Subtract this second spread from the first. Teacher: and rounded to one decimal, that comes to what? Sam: 9.9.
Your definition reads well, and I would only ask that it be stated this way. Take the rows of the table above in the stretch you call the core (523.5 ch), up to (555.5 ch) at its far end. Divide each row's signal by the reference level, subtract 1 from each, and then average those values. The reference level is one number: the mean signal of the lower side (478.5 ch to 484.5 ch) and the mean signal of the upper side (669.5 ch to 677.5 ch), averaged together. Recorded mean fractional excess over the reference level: -0.03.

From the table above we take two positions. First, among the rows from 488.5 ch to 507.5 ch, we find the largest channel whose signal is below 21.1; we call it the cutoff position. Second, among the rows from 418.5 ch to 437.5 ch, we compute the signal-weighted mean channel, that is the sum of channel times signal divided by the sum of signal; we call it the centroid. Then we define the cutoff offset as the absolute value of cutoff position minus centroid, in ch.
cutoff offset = 77.9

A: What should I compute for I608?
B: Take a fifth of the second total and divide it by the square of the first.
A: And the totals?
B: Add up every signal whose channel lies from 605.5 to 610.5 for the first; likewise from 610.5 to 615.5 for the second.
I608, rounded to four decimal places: 0.0025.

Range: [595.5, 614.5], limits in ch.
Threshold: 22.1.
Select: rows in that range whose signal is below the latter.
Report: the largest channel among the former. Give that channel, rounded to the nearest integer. 614 ch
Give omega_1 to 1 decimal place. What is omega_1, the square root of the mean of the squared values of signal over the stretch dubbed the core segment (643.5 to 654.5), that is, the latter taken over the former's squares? 19.0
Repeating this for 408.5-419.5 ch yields 21.9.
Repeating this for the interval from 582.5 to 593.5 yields 17.6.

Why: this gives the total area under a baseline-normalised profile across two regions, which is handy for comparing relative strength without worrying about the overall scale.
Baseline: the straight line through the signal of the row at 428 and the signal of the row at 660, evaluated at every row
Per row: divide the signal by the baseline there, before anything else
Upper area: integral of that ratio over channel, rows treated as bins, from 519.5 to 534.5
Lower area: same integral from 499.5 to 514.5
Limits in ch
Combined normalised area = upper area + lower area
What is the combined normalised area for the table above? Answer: 30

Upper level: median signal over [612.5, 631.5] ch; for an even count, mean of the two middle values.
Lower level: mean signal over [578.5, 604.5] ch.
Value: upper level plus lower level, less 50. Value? -17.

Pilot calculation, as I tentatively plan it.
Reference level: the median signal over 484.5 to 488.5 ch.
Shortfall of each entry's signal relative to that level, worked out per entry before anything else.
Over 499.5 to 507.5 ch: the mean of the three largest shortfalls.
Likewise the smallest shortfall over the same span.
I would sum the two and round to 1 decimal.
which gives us 2.7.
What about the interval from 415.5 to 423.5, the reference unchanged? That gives 3.2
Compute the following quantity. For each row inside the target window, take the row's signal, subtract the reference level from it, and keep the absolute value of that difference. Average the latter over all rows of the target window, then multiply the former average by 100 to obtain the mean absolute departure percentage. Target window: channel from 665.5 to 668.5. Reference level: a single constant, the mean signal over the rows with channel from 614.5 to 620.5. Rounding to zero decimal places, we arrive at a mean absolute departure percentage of 265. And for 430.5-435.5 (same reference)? 519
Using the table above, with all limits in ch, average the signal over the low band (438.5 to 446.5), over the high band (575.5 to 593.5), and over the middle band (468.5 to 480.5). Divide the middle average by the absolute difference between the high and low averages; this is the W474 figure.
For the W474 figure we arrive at 4.4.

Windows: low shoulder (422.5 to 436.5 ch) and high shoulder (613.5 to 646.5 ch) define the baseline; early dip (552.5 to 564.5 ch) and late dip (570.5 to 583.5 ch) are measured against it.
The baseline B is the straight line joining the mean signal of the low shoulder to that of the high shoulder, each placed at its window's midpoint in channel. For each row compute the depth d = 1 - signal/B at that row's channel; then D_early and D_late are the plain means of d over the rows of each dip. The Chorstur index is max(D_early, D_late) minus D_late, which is 0.000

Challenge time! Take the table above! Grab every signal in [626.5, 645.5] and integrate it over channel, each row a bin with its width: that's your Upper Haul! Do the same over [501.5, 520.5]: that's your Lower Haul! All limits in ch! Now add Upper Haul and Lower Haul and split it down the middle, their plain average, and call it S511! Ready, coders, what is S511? 310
